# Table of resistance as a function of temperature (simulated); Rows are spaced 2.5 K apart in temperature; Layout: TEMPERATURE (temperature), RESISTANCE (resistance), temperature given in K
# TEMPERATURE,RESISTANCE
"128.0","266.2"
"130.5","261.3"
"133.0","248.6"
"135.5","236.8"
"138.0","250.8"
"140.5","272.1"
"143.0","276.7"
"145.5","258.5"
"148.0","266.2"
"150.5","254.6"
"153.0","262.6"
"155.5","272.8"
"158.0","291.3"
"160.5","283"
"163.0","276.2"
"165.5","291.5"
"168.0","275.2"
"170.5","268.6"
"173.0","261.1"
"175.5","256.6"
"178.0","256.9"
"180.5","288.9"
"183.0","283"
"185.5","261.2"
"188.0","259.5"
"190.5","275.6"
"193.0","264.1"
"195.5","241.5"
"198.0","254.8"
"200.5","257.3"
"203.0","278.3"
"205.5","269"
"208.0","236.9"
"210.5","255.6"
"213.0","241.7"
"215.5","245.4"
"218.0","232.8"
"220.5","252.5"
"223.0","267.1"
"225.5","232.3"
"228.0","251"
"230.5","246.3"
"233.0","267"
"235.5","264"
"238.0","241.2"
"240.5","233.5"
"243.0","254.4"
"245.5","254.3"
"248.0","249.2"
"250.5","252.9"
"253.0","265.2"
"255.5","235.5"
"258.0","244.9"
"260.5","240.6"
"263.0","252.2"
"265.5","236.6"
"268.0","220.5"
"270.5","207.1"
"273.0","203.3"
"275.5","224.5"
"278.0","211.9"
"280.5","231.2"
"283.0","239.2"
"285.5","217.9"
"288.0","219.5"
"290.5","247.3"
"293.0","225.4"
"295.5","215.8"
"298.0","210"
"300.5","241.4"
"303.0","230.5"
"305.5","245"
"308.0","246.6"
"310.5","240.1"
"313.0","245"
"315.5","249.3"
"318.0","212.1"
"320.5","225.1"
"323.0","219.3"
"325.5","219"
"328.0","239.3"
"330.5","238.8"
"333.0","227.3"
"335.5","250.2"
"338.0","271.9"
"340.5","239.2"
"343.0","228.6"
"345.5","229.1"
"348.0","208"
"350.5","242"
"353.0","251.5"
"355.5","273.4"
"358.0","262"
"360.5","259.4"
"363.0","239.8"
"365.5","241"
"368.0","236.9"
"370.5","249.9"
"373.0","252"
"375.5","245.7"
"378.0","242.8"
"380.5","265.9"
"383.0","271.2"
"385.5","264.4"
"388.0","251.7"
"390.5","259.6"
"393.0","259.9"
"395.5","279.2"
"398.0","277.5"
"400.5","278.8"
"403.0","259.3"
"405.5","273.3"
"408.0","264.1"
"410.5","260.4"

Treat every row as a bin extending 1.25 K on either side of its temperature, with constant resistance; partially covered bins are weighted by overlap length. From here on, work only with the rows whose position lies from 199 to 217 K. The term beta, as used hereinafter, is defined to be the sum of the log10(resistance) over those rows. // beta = 16.8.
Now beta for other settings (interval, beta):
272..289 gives 16.4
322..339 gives 16.6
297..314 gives 16.6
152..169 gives 17.1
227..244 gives 16.8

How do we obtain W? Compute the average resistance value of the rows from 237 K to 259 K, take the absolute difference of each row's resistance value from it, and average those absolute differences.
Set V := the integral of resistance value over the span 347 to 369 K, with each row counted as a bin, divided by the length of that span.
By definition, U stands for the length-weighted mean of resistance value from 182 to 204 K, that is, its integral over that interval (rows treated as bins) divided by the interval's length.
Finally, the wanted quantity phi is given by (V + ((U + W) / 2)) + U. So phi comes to 646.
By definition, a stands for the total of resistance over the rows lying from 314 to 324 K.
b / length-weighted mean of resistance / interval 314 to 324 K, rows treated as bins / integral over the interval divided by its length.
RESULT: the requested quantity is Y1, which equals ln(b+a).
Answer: 7.03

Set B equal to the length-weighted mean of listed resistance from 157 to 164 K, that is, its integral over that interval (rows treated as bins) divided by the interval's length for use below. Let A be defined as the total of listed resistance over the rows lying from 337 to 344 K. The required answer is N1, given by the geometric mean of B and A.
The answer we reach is 458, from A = 740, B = 283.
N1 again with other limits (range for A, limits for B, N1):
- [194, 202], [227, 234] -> 438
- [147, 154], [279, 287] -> 423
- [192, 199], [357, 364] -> 439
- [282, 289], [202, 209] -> 421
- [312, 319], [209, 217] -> 418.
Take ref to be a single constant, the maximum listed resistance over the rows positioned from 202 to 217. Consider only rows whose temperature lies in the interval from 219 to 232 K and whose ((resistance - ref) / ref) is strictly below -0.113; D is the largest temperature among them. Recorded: 230.5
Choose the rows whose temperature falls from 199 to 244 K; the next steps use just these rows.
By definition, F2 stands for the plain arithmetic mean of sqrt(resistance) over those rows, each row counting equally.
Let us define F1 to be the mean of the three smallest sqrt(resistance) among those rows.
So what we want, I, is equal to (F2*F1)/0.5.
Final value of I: 484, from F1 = 15.3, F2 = 15.9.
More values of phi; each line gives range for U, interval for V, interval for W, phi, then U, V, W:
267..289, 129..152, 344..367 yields 595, 219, 259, 14.6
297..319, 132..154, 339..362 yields 621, 236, 259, 15.9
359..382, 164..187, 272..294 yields 649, 249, 271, 10.1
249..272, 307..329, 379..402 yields 595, 239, 233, 8.1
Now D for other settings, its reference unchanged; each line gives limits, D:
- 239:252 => 240.5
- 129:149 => 135.5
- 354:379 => 378.0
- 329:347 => 345.5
